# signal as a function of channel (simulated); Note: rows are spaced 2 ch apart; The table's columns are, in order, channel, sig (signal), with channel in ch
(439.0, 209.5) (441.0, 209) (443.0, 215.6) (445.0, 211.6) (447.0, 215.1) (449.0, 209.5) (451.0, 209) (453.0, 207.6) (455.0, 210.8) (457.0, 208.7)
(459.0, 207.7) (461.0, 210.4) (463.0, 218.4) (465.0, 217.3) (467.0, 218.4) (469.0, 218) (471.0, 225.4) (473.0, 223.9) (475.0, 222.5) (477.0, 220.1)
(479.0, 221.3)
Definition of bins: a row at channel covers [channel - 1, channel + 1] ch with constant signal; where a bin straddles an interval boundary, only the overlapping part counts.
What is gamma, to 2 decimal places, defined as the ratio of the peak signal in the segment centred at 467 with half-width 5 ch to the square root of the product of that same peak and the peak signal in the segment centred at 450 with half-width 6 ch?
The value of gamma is 1.02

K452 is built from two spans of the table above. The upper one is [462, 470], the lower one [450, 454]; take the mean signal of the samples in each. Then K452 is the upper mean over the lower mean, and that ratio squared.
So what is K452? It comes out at 1.10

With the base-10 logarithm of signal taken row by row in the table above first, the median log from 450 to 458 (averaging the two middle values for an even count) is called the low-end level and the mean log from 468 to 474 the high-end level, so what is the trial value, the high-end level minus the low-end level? 0.027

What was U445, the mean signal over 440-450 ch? 212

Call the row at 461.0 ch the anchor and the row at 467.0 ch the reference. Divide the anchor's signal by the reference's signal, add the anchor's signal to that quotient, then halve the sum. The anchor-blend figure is 105.7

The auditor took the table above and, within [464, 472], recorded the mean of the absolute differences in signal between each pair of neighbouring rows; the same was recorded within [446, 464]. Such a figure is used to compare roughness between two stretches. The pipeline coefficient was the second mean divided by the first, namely 1.0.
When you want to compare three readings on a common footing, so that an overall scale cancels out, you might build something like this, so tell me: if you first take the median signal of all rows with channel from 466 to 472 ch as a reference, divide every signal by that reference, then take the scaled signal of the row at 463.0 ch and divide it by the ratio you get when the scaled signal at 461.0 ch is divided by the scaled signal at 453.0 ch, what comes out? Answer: 0.987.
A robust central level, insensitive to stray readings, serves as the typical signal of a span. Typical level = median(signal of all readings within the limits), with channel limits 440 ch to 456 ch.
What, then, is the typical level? 210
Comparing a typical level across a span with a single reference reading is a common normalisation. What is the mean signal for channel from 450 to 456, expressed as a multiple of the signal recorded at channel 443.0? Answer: 0.97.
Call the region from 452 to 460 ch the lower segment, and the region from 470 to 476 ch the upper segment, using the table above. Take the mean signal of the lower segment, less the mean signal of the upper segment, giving -15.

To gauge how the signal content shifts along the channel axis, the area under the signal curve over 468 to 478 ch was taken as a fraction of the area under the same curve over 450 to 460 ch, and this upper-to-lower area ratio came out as 1.06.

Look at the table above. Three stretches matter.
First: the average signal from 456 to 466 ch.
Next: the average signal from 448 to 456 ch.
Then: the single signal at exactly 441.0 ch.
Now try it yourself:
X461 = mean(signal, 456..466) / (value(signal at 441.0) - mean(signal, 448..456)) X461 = -944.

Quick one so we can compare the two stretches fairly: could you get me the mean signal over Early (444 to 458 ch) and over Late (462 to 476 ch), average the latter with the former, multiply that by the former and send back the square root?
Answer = 213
